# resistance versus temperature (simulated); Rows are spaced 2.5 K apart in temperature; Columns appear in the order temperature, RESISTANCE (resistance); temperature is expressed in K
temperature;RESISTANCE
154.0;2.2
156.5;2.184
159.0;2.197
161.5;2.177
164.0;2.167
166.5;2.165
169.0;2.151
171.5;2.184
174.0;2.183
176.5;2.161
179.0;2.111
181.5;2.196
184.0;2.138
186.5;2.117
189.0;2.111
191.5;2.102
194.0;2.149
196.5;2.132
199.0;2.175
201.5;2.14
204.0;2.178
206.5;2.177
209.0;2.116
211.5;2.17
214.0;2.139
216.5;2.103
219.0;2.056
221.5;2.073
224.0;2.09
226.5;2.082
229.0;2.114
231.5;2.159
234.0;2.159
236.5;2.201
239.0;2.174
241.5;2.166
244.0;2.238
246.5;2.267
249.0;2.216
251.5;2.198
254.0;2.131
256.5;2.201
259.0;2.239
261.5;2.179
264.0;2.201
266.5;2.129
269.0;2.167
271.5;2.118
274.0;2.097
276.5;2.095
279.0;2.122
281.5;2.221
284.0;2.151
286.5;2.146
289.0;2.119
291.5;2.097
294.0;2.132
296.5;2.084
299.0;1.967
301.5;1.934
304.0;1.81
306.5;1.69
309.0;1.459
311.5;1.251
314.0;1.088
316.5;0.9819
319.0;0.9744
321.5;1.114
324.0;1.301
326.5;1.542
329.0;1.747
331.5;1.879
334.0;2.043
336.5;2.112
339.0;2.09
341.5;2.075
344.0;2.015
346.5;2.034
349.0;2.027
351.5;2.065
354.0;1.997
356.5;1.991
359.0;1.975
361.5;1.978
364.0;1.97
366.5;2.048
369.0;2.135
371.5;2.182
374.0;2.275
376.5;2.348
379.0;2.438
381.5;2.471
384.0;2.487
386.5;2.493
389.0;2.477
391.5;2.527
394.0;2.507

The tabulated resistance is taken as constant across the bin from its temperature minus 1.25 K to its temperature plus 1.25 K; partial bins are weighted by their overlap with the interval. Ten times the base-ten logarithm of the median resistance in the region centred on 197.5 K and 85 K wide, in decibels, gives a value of 3.33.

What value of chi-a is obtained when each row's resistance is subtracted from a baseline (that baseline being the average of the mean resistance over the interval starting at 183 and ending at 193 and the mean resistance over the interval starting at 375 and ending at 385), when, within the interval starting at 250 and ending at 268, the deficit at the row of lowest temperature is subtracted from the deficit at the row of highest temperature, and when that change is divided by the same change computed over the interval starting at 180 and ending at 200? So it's 3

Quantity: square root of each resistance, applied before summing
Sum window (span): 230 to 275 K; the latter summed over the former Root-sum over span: 26.6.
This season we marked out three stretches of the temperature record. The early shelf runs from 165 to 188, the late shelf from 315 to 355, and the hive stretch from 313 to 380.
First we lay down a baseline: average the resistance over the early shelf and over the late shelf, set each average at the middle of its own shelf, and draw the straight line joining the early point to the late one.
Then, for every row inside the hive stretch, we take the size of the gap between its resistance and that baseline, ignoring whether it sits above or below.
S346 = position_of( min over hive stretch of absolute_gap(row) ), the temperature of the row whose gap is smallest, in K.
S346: 329.0 K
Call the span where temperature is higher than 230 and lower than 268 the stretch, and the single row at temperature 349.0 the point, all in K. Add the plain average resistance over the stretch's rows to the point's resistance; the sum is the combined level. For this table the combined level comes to 4.2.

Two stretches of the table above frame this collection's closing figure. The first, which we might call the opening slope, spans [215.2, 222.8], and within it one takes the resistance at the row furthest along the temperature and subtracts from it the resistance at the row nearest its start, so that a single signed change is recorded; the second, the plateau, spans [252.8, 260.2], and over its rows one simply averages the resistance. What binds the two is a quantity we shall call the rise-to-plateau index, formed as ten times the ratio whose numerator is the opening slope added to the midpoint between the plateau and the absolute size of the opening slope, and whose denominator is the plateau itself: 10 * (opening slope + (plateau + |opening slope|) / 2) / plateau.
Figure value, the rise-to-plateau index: 4.93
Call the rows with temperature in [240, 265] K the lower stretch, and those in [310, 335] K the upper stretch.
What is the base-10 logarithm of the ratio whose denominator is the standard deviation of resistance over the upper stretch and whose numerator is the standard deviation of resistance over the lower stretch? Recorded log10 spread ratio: -0.99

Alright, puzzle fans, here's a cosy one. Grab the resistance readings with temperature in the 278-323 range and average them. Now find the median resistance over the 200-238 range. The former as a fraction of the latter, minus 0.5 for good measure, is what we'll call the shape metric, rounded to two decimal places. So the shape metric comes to 0.31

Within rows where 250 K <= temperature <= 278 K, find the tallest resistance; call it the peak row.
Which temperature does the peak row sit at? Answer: 259.0 K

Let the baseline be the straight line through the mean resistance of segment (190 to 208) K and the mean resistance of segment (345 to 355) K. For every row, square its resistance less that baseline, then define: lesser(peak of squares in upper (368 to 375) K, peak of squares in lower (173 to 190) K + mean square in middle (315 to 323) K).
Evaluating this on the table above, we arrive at 0.069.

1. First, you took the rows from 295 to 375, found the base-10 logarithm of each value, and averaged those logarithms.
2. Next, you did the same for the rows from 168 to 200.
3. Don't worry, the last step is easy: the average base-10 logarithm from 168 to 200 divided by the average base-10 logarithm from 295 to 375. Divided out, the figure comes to 1.35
